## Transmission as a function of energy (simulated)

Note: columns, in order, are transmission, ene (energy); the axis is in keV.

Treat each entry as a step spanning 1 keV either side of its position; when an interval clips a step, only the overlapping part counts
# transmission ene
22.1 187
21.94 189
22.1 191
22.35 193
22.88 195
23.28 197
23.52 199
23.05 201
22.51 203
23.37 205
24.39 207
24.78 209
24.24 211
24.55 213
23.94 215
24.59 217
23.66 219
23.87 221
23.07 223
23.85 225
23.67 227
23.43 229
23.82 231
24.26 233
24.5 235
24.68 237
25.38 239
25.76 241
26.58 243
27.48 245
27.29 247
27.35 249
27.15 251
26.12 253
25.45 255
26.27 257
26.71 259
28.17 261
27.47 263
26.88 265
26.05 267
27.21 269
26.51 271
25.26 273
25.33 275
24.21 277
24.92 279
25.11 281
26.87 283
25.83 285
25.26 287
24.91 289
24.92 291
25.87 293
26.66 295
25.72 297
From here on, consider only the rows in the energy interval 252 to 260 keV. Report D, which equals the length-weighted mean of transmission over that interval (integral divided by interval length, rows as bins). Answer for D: 26.1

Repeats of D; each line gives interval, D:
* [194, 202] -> 23.2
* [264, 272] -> 26.7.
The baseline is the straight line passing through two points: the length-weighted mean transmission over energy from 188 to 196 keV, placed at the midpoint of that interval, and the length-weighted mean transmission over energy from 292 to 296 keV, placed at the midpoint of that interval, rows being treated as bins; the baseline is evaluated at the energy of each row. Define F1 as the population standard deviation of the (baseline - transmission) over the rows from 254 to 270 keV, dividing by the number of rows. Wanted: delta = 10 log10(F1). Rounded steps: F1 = 0.76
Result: -1.2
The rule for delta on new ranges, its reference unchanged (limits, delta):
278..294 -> -1.7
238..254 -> -1.7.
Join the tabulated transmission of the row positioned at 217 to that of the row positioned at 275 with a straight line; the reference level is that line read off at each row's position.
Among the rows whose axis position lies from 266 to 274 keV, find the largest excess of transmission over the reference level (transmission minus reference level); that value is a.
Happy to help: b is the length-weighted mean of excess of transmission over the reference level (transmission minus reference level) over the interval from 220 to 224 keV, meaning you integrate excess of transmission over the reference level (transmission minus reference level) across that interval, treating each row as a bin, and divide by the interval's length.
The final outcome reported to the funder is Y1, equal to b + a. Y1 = 0.8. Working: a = 2.0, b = -1.2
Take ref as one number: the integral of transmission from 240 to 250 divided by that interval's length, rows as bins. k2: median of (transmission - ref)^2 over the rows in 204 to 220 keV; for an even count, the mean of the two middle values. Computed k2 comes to 7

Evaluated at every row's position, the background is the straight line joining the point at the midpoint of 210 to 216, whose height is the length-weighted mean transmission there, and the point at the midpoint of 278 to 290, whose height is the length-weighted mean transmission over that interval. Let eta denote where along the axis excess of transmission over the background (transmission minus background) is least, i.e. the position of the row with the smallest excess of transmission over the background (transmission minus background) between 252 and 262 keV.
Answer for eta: 255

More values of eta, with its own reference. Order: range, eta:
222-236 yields 223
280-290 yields 289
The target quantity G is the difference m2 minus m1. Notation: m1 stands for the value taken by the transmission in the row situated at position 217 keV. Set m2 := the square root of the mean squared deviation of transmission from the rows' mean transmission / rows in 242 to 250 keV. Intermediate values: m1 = 24.59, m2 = 0.35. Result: -24.2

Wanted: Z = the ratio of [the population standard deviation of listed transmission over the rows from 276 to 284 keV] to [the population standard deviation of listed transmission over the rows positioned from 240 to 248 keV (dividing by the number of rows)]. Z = 1.4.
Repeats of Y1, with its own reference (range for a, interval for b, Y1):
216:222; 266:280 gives 0.3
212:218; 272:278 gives -0.4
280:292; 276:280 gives 0.6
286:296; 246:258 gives 2.6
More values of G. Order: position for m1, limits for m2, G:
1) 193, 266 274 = -21.6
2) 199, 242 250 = -23.2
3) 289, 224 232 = -24.7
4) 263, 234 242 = -27.0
